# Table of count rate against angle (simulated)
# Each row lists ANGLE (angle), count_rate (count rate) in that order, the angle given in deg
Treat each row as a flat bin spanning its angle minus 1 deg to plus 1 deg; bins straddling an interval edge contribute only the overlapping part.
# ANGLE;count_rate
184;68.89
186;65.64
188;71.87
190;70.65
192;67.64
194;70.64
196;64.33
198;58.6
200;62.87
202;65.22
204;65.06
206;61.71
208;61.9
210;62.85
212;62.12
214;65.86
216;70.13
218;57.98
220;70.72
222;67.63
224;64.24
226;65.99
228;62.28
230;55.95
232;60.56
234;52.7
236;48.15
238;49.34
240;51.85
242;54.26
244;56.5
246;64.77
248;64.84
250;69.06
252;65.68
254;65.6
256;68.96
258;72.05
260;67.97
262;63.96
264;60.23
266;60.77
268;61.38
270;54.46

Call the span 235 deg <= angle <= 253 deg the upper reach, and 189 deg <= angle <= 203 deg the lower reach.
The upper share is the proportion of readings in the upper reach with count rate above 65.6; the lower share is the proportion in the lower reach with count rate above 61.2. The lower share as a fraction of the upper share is 3.9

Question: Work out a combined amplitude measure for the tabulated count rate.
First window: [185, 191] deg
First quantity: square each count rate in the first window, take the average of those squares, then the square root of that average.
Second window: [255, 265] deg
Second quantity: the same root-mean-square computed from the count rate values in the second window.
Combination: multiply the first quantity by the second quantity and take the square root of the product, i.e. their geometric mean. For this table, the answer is 68.1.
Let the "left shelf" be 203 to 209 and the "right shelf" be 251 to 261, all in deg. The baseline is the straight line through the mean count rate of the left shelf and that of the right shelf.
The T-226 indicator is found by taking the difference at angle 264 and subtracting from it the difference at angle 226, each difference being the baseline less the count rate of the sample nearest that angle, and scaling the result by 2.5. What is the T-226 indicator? 24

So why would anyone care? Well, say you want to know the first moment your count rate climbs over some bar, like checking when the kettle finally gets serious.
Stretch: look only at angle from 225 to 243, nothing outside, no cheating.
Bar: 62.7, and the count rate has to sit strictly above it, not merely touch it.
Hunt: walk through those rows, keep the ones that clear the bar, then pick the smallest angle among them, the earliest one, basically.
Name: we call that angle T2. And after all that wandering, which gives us 226 deg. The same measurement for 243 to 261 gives 246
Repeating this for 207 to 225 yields 210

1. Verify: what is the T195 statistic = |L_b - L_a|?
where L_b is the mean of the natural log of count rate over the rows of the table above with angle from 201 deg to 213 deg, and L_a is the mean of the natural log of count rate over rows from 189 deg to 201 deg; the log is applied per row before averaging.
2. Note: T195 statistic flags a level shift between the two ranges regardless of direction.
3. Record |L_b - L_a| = 0.04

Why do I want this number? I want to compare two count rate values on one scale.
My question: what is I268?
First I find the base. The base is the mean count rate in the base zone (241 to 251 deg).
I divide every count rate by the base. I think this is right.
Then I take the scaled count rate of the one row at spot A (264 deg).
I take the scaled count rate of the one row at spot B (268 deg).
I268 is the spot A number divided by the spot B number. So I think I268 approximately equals 0.98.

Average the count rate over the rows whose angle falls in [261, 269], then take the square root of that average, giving 7.85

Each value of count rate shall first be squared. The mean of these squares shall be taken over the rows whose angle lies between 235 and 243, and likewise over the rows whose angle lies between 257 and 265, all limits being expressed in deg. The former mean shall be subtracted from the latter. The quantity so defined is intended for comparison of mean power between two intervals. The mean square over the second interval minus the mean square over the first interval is 1786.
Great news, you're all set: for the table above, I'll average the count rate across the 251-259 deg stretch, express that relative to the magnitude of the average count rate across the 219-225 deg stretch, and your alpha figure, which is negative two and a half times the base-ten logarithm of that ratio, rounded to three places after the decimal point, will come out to -0.009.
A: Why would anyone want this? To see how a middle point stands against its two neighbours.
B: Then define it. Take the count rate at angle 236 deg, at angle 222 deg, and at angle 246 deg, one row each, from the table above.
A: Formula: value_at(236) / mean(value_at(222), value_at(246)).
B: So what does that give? 0.73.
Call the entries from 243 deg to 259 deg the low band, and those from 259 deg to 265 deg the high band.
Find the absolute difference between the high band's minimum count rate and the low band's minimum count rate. 3.7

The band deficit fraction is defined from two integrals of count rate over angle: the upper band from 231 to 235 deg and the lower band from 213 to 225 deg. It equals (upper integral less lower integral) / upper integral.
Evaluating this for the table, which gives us -2.5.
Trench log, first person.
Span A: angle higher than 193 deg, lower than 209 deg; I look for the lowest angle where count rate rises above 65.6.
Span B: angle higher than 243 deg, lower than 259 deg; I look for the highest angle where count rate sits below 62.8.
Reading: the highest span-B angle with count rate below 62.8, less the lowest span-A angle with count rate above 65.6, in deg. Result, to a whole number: 50 deg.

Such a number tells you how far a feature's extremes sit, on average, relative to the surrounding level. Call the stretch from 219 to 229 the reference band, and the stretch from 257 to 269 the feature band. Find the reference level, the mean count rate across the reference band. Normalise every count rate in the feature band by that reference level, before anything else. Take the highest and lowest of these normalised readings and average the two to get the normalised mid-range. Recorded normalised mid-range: 1.00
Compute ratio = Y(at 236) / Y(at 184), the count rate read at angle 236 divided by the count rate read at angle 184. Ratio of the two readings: 0.70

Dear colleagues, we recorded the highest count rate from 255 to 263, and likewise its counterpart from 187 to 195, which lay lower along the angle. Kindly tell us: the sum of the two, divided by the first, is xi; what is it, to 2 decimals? 2.00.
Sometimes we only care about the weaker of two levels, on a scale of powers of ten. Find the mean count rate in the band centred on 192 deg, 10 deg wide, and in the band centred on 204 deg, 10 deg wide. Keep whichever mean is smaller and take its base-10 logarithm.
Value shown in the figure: 1.80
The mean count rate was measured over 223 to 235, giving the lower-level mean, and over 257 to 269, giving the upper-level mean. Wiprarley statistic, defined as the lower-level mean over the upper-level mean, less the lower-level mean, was -59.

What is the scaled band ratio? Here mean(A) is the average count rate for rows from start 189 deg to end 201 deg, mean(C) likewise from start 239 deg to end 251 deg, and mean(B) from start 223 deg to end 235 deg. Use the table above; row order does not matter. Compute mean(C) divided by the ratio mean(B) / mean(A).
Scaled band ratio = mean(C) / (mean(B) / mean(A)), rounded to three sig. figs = 65.7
